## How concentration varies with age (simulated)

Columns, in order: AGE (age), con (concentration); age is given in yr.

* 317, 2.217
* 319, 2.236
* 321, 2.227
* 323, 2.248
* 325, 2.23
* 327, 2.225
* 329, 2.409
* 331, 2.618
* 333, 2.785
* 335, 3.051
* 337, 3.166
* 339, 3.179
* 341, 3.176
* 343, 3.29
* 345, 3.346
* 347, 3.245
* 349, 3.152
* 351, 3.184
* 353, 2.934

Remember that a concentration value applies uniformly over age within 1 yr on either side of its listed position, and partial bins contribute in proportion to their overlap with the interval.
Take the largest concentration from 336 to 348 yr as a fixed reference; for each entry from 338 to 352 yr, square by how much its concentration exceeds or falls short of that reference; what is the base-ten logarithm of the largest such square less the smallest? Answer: -1.42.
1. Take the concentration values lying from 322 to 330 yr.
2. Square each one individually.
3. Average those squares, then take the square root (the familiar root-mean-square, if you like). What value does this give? 2.3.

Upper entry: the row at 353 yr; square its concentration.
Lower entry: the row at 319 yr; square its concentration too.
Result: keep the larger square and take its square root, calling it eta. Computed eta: 2.93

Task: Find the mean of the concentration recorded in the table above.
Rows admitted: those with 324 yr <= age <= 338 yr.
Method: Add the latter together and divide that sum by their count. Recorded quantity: 2.6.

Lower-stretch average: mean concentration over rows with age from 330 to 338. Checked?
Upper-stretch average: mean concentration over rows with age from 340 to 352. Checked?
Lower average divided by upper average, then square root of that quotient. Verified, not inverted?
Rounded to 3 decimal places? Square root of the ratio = 0.948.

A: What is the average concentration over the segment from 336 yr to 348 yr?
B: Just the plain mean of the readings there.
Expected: 3.2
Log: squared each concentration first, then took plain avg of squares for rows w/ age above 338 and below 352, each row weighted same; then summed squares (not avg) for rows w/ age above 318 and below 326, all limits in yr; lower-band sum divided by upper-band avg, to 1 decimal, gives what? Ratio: 1.9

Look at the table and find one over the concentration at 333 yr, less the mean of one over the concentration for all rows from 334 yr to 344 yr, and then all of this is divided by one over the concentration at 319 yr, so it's 0.10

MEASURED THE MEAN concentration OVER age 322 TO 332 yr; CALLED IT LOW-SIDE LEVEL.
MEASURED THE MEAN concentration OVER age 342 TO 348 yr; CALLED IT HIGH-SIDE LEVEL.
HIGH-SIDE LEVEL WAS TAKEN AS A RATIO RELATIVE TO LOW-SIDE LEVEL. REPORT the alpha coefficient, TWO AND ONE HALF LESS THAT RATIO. 1.10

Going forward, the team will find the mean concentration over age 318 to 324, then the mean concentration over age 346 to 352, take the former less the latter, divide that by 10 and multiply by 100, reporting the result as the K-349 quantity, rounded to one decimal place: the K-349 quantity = -9.6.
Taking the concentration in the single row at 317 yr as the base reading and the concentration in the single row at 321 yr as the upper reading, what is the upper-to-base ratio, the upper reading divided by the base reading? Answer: 1.0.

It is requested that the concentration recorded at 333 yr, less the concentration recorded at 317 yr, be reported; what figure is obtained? 0.57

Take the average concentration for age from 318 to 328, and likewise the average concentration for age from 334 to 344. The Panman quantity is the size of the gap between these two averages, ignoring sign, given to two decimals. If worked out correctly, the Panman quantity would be 0.94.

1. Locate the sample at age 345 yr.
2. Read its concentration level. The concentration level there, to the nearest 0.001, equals 3.346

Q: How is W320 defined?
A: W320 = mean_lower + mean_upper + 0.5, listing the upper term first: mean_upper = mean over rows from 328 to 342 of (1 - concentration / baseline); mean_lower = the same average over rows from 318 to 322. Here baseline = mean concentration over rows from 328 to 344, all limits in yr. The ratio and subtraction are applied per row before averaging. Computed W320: 0.76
